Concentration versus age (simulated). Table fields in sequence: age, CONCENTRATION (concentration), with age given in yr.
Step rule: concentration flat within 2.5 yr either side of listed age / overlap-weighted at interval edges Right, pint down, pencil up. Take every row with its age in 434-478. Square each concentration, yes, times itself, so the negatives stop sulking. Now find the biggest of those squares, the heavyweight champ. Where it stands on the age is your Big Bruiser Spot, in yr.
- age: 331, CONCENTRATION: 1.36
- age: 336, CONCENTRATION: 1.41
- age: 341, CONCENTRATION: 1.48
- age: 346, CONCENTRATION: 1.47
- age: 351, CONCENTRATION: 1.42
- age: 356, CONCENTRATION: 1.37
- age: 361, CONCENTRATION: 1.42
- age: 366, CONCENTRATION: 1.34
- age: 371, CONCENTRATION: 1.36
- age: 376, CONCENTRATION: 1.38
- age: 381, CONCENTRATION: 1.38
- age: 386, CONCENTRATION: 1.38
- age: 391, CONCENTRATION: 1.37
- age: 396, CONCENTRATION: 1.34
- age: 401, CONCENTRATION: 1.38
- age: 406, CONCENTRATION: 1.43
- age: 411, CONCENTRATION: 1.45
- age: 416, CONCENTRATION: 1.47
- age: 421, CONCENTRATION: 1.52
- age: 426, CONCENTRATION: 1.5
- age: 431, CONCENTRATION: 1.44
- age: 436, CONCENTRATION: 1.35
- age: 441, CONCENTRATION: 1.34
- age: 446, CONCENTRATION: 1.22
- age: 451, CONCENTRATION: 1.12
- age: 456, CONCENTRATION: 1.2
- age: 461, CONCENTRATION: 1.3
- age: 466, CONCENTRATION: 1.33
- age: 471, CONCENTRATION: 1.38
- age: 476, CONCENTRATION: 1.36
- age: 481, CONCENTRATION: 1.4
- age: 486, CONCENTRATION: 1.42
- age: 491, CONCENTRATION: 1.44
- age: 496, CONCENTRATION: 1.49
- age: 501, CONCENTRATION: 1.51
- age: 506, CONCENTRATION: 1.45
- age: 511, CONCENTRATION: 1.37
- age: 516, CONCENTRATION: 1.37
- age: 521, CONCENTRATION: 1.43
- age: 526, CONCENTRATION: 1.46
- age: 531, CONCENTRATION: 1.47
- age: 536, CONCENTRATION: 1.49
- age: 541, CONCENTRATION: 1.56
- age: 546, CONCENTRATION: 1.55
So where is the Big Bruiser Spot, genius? 471 yr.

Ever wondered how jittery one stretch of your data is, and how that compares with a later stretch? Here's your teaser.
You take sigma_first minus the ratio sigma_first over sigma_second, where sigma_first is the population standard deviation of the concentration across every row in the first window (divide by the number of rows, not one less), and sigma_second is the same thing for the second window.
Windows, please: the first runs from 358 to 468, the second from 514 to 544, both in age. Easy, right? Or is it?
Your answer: -1.5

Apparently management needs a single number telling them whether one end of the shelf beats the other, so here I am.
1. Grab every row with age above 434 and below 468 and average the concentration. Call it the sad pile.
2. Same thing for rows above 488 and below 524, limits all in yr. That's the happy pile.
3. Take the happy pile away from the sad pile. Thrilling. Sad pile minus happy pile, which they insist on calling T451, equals -0.17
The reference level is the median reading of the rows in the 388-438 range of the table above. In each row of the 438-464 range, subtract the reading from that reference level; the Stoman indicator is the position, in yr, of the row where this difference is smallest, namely 441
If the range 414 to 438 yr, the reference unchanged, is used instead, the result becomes 421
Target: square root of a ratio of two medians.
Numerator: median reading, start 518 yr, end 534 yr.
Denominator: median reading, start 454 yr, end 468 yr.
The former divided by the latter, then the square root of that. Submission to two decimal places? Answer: 1.06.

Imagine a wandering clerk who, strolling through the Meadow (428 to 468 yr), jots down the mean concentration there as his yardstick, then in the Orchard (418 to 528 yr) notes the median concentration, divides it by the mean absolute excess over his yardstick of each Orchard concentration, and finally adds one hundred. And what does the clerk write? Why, 111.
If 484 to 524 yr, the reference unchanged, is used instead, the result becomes 110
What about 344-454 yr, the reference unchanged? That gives 112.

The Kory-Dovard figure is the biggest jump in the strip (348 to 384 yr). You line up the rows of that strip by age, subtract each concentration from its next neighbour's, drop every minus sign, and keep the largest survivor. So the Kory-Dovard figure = 0.080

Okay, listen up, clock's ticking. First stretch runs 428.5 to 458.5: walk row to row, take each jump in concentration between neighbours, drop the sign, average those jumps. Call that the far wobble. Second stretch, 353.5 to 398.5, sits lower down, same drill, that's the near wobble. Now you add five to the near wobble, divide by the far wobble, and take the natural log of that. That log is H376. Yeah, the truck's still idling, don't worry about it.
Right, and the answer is 4.14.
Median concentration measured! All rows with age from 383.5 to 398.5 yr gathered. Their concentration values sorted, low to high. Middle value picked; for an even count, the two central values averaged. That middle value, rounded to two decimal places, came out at 1.37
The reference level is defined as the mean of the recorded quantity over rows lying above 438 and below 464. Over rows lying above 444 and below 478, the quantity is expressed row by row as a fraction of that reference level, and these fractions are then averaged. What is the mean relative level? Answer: 1.03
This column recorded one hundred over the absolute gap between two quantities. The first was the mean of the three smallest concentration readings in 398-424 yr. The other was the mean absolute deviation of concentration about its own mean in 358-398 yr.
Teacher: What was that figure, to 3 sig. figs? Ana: 71.4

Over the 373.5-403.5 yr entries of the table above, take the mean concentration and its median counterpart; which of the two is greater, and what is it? 1.38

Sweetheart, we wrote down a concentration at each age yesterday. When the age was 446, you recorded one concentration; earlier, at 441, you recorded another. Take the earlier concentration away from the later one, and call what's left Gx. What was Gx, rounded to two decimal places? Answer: -0.12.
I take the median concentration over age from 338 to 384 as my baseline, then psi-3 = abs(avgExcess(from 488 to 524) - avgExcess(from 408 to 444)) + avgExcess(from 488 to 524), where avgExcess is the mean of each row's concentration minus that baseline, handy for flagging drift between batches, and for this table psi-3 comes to 0.06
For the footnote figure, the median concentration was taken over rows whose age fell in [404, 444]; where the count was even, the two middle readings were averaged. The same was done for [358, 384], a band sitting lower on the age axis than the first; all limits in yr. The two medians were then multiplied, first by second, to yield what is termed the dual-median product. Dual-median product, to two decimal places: 1.99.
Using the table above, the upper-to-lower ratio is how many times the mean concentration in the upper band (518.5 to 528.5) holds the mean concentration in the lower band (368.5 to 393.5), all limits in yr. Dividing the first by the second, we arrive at 1.05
